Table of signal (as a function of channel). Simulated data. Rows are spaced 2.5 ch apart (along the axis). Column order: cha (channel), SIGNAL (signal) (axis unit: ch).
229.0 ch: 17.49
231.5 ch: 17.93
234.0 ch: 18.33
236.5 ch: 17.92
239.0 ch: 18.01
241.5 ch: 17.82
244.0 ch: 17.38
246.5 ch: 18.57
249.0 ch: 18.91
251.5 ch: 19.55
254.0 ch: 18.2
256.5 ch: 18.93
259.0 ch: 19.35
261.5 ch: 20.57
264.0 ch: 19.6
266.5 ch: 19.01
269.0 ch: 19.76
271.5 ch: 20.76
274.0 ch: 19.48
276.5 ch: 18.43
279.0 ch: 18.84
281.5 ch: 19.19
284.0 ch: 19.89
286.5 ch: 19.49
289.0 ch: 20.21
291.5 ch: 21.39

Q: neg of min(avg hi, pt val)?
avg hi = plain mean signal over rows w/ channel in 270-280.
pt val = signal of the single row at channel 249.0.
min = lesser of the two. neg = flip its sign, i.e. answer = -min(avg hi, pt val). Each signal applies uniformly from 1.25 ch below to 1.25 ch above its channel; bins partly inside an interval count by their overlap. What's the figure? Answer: -18.9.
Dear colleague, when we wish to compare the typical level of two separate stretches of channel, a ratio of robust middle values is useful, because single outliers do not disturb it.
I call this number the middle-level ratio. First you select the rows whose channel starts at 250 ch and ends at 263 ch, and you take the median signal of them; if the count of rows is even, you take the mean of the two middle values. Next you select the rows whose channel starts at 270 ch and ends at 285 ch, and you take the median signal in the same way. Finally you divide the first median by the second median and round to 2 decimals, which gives 1.00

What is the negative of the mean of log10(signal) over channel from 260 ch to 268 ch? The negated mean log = -1.295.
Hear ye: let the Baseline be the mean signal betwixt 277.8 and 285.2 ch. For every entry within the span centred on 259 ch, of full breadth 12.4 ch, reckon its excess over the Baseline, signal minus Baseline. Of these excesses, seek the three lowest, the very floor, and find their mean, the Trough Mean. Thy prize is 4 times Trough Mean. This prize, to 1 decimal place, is -1.9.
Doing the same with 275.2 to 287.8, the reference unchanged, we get -1.9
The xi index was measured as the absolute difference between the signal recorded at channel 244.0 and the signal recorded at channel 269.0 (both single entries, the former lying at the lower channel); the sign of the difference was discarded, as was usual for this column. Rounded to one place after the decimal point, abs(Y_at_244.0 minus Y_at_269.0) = 2.4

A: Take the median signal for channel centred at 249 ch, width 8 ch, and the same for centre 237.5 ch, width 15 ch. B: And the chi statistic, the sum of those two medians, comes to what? 36.8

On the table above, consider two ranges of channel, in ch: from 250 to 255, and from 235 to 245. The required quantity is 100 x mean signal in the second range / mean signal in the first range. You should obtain 94.2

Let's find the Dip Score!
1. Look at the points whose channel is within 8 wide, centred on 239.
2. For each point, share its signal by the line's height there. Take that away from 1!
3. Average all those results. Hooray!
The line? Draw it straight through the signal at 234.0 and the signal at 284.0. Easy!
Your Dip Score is 0.03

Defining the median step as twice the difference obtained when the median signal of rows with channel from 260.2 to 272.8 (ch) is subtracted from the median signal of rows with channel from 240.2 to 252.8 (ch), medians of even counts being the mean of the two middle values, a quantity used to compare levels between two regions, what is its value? -2.4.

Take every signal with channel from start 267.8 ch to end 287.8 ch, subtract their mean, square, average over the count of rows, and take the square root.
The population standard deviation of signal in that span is 0.66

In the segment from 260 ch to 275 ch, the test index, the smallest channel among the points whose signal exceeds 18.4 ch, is 261.5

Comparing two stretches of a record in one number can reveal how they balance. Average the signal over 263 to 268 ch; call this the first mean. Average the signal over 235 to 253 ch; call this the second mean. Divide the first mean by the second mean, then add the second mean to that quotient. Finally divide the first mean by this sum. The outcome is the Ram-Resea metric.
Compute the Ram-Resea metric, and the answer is 0.997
